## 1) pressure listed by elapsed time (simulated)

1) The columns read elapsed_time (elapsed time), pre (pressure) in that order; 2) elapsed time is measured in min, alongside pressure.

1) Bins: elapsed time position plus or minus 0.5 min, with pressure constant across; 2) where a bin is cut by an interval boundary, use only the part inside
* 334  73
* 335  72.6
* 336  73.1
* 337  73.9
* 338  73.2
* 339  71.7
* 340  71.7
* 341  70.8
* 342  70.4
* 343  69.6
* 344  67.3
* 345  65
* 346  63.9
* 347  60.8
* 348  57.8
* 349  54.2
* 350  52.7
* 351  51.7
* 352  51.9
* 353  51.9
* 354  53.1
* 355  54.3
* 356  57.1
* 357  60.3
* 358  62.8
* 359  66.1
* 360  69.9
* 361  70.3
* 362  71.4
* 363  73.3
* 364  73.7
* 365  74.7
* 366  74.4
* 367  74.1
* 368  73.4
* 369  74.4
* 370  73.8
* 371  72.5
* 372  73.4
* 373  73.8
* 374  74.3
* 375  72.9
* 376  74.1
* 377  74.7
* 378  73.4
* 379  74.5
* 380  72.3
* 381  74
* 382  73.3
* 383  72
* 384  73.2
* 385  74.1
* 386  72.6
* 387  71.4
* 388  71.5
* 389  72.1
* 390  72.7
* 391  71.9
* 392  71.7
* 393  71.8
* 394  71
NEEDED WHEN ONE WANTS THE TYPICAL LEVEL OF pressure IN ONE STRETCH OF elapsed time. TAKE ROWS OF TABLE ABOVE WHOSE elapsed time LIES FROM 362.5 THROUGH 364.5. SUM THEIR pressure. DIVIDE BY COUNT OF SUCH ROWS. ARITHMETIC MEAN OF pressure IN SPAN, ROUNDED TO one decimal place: 73.5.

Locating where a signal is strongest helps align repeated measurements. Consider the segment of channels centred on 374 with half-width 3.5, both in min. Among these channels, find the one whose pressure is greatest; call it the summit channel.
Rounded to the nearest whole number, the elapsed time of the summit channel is 377 min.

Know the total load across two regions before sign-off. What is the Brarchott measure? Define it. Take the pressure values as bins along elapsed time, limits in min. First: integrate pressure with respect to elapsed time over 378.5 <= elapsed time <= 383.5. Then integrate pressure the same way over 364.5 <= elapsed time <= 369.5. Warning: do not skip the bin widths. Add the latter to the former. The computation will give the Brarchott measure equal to 737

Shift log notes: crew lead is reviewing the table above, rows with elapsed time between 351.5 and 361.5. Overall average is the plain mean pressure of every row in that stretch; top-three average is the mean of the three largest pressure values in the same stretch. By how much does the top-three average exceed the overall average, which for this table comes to 9.0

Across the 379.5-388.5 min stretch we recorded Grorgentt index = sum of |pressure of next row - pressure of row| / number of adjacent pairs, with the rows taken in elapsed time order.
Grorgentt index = 1.1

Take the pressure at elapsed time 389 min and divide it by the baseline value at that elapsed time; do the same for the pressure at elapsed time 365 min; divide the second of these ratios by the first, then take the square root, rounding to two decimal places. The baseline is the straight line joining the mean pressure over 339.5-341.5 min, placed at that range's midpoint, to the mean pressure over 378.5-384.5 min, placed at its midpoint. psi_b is 1.03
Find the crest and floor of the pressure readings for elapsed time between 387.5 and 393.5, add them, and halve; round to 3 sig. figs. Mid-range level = 72.1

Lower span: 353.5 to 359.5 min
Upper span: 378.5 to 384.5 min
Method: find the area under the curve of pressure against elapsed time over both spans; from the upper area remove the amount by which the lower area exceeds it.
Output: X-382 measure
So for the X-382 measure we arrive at 525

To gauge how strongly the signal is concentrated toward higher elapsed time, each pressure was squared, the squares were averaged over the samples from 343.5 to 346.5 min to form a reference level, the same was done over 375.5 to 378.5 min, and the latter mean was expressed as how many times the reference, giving 1.28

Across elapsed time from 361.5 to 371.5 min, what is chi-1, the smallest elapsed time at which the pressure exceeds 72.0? 363 min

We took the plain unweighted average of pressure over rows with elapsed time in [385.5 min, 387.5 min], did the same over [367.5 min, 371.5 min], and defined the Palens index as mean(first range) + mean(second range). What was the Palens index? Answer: 146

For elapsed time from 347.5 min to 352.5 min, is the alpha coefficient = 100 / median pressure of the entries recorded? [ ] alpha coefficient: 1.90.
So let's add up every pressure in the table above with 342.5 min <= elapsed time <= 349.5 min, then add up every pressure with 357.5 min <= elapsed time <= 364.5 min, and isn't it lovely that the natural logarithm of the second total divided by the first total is 0.106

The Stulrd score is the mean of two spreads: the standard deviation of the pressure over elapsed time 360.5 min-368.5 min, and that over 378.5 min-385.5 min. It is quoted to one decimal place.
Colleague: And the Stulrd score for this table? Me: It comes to 1.2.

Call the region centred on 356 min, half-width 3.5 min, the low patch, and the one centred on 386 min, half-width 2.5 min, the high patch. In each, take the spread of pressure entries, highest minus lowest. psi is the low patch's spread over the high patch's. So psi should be 5.3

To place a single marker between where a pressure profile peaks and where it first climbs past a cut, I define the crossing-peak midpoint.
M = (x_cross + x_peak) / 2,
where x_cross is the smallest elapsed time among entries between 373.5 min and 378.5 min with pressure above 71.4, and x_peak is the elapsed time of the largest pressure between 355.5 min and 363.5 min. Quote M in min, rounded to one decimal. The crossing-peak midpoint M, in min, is 368.5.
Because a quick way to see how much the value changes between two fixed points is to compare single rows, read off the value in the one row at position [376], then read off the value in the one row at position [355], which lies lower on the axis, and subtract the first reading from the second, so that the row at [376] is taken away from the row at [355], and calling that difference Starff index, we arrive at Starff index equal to -20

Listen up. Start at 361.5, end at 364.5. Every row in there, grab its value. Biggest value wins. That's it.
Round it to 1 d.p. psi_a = 73.7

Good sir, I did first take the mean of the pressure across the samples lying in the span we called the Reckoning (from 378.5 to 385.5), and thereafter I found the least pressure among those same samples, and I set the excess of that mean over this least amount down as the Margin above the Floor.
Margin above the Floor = 1.3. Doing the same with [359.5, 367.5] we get 2.8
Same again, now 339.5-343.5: 1.0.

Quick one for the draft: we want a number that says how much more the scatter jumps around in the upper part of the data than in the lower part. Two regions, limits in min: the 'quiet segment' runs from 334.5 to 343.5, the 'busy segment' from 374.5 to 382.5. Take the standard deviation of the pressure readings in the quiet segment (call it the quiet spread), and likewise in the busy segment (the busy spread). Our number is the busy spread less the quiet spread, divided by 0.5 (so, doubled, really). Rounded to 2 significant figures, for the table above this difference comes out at -1.2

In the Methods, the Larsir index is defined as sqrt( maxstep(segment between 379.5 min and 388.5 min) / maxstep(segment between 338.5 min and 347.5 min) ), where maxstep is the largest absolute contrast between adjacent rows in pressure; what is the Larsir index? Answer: 0.74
